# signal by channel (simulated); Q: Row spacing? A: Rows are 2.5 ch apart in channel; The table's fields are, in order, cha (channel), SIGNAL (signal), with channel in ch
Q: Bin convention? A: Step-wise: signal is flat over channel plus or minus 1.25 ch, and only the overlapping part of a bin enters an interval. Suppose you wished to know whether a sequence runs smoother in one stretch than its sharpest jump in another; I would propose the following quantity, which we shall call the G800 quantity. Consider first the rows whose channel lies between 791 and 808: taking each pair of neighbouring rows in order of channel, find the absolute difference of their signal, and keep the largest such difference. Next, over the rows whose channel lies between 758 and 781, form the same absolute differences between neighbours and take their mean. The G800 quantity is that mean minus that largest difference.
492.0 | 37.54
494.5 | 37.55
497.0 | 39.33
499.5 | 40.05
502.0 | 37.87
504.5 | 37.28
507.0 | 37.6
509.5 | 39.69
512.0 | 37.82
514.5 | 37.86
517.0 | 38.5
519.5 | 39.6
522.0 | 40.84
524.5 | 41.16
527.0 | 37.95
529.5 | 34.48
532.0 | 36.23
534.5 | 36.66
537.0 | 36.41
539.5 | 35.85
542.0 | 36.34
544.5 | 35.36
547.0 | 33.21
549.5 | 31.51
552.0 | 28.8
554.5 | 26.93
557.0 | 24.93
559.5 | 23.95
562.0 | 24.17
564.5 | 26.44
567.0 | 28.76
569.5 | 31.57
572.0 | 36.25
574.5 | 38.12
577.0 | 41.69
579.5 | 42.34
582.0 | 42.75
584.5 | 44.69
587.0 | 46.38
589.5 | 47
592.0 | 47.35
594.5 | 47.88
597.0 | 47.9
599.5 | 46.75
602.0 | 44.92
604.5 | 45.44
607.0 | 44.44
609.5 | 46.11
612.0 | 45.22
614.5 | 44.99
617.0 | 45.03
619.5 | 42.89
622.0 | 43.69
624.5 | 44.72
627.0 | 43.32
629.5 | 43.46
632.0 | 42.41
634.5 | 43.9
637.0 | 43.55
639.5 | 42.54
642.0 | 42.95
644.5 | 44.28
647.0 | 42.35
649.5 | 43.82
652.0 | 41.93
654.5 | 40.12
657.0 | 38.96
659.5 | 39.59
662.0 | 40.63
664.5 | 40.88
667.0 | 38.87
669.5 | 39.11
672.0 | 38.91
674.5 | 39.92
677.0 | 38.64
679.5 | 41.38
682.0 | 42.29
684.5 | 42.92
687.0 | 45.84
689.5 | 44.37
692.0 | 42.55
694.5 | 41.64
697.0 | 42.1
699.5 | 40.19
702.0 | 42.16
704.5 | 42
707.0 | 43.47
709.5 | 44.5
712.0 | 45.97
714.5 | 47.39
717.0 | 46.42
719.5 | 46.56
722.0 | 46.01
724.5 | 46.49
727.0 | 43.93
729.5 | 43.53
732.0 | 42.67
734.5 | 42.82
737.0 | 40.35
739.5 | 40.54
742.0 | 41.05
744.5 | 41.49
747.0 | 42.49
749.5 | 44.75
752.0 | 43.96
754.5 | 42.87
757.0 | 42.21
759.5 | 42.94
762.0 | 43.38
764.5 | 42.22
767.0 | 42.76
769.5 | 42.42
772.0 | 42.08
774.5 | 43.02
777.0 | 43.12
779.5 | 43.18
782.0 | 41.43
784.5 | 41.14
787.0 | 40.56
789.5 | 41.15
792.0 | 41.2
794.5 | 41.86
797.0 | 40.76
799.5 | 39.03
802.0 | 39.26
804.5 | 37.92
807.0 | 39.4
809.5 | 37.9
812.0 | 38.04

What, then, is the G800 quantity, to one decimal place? -1.2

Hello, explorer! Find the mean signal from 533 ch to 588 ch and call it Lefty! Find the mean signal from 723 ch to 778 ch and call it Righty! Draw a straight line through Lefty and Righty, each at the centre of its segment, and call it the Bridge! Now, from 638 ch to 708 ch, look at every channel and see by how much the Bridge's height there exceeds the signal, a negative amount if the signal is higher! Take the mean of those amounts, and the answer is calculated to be -2.3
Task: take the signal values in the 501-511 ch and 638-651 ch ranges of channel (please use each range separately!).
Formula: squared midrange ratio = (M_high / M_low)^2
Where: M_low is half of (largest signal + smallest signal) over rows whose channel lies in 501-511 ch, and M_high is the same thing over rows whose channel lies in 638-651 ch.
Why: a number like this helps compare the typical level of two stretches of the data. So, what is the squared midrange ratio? 1.27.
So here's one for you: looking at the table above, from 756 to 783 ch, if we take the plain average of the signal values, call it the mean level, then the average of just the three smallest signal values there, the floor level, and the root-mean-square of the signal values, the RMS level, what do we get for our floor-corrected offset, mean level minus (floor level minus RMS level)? 43.3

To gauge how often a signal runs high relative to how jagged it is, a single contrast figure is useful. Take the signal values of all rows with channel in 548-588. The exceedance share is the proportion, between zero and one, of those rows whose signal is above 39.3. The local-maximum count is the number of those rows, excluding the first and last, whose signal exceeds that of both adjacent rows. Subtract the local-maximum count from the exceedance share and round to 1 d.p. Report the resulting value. 0.3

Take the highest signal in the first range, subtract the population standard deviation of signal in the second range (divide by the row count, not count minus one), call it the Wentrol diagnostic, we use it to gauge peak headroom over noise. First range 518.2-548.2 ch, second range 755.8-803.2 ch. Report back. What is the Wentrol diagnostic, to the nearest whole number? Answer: 40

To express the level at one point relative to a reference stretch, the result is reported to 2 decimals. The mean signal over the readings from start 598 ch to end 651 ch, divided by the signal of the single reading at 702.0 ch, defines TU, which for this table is 1.05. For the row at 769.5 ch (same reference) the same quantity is 1.04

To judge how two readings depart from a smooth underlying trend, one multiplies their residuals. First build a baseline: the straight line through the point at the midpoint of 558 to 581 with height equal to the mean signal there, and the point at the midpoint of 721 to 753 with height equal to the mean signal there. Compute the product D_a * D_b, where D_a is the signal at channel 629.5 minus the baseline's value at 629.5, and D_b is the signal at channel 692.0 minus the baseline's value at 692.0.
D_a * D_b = 16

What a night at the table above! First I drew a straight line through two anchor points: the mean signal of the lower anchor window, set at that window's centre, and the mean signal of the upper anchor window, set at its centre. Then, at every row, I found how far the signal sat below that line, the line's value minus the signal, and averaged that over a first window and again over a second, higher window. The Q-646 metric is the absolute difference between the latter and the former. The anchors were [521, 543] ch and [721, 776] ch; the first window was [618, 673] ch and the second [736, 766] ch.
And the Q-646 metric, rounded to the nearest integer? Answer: 2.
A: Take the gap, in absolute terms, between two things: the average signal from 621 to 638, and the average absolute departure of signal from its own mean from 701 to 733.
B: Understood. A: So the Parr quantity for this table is 41.9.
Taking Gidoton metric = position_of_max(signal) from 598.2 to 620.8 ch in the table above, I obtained 599.5 ch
